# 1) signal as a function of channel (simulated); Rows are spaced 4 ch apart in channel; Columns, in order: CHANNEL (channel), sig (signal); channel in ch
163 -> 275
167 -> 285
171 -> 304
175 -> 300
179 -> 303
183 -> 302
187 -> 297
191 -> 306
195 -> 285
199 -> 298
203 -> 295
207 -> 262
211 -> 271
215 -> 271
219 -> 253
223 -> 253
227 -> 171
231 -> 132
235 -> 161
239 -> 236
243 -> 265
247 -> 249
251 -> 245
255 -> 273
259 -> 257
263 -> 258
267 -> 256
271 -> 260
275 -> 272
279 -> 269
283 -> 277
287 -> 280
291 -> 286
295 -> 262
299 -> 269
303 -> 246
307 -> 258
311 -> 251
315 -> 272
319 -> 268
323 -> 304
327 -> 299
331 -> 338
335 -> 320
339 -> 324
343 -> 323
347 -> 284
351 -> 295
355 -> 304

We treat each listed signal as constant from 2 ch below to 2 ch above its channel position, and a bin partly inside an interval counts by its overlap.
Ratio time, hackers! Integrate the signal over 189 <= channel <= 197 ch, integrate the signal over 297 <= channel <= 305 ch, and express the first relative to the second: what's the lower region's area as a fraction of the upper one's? 1.15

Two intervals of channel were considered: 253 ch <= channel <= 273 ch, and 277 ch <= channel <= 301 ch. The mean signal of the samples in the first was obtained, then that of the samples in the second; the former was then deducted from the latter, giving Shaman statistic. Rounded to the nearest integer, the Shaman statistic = 13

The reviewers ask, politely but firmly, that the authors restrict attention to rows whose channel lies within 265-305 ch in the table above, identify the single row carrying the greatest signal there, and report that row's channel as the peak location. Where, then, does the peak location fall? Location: 291 ch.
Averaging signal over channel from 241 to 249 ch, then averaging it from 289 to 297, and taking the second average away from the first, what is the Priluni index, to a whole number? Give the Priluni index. -17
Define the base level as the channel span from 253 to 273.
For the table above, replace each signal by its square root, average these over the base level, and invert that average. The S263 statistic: 0.0619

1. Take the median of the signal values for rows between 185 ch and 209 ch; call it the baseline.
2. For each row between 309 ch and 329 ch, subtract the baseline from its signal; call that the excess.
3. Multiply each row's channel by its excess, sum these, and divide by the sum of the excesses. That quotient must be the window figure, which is 313.0 ch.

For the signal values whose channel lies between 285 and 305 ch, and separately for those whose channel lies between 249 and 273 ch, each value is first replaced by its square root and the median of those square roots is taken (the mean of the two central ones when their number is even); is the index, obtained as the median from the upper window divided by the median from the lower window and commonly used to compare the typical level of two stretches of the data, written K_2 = 1.02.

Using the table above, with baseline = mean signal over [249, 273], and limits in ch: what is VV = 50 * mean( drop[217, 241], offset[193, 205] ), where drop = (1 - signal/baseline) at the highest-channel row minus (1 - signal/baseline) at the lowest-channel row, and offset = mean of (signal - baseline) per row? 864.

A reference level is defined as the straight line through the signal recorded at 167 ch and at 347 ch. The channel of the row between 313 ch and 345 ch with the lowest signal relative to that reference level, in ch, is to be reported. 319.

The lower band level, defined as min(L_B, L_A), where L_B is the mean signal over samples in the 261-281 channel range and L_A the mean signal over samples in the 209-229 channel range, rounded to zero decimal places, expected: 244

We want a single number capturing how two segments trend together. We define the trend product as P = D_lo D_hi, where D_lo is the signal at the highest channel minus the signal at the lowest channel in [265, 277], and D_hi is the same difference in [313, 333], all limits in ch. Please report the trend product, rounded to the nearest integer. 1056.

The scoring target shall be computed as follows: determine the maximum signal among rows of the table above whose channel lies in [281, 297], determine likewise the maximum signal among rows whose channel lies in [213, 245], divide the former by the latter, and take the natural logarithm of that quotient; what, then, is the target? 0.054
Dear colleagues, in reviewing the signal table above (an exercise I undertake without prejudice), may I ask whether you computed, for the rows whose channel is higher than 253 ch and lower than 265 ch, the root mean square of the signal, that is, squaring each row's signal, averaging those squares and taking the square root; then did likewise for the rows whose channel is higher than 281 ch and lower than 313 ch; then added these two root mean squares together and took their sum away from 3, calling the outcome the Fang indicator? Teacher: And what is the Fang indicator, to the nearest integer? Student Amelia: -526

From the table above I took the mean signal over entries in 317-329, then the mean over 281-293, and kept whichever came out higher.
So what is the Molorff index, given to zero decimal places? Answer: 290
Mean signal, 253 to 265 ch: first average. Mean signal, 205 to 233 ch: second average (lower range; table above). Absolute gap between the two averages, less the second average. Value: -198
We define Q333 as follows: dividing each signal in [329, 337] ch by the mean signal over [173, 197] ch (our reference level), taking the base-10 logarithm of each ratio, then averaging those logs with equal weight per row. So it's 0.042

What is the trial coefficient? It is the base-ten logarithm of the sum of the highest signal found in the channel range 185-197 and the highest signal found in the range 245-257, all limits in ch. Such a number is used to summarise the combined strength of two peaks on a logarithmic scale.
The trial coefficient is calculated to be 2.76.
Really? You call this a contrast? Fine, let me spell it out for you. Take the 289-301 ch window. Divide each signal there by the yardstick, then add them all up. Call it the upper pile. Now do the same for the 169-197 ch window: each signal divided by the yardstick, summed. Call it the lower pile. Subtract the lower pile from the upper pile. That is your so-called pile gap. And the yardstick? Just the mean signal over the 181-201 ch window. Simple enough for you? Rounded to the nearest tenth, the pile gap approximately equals -4.3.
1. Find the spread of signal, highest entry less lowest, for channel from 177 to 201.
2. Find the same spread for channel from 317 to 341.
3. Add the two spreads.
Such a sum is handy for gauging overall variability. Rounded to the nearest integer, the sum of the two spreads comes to 91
